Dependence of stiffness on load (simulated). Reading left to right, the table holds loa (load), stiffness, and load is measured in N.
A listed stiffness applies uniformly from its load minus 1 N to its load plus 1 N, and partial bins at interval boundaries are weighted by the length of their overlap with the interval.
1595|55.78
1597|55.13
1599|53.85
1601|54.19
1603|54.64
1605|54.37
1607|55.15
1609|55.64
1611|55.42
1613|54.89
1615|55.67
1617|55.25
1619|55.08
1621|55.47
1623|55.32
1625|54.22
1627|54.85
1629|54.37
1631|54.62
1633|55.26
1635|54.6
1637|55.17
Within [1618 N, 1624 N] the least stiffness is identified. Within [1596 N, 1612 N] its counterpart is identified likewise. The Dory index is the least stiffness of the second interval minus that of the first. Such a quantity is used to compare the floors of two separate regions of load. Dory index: -1.2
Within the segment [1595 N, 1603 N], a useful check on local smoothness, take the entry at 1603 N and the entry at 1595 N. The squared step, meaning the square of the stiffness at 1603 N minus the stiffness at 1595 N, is 1.3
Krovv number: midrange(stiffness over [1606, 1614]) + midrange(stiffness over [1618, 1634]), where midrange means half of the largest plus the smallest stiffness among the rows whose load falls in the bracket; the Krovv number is 110.1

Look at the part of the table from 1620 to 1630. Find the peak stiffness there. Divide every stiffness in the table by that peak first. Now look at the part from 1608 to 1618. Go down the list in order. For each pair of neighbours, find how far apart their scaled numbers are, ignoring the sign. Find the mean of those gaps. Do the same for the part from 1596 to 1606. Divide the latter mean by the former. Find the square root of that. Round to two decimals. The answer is 1.10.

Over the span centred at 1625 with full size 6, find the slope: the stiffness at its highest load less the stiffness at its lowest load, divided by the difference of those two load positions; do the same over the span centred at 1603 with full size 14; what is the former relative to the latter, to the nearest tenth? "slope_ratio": -2.8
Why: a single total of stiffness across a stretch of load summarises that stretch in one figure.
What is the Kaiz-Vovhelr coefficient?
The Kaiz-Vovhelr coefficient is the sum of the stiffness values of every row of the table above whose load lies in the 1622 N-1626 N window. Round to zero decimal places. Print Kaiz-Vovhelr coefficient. 110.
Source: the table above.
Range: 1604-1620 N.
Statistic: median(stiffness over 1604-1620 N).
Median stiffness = 55.2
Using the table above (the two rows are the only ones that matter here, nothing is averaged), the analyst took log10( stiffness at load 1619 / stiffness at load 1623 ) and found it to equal -0.0019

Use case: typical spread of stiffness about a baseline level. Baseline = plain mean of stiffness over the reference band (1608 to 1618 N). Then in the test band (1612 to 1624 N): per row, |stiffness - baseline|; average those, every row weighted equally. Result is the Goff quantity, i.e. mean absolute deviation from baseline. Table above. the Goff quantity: 0.22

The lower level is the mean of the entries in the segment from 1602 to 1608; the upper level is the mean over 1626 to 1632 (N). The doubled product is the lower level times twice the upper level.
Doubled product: 5977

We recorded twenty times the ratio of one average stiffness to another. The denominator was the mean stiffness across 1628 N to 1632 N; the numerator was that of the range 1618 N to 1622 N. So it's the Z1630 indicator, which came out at 20.3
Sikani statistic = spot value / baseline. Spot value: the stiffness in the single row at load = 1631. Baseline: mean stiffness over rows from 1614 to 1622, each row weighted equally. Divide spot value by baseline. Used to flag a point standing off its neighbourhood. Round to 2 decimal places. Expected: 0.99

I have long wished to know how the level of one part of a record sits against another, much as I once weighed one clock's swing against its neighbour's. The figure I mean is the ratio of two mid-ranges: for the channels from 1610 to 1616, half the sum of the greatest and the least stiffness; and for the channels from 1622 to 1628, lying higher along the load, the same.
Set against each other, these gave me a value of 1.01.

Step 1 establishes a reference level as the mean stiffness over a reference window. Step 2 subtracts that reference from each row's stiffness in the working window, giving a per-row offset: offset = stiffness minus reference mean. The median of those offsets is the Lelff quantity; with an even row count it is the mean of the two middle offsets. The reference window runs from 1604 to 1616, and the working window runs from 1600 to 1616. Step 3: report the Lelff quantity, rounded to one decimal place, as -0.2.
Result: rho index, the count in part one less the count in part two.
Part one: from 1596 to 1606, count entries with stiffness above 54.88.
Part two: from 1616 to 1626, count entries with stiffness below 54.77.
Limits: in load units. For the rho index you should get 0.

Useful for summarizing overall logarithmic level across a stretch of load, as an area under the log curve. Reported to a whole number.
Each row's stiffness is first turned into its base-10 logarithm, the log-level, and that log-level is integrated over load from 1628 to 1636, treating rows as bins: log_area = 14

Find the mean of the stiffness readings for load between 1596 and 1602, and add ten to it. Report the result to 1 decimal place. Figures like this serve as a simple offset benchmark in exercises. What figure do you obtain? 64.4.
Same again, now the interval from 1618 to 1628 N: 65.0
